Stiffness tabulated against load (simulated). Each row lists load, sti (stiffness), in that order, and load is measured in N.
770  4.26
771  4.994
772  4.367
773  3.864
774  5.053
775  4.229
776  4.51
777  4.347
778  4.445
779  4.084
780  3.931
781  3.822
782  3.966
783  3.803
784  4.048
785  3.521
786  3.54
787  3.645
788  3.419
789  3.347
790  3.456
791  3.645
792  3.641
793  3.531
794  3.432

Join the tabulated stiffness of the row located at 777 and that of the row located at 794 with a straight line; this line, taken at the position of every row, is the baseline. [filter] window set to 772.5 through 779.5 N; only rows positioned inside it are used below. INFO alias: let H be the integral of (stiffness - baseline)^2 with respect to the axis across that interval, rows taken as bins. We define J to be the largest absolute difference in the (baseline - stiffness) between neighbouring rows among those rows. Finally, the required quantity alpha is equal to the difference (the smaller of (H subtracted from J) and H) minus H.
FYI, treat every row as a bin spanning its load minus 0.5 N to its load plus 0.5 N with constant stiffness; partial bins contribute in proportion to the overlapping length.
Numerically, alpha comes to -0.55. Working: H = 0.89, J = 1.24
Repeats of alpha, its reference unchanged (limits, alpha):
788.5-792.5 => -0.11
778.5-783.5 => -0.29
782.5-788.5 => -0.44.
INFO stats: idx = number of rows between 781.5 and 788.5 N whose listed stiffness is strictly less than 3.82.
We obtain 5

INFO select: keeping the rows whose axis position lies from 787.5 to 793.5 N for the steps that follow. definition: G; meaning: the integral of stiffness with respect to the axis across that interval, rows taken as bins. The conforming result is 21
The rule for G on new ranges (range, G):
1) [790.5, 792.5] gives 7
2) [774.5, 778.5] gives 18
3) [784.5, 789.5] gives 17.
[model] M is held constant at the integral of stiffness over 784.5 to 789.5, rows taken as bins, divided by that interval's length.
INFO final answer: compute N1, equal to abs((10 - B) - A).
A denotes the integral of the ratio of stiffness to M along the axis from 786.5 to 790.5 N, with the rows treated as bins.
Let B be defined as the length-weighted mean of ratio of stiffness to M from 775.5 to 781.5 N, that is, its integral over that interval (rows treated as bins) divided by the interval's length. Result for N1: 5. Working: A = 4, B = 1.20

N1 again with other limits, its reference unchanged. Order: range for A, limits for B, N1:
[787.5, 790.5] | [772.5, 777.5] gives 6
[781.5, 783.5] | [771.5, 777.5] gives 7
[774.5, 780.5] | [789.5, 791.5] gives 2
